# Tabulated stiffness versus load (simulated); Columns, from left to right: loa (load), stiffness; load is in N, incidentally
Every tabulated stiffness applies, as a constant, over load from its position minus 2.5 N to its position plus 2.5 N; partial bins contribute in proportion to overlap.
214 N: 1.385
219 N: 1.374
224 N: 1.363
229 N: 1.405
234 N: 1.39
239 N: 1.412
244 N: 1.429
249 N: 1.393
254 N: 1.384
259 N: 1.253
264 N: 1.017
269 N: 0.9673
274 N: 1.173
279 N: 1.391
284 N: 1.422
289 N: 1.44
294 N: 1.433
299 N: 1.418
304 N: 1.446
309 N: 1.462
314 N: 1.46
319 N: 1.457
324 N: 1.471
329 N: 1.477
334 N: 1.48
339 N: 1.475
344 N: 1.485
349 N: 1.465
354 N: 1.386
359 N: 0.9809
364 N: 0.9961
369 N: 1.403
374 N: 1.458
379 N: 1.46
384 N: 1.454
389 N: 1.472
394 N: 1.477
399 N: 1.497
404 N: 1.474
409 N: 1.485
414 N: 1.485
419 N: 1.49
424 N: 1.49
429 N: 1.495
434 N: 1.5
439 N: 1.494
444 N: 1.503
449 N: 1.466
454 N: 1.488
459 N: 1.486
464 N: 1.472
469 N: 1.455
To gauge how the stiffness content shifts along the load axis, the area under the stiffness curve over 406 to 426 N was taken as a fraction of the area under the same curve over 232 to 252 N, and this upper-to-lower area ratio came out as 1.06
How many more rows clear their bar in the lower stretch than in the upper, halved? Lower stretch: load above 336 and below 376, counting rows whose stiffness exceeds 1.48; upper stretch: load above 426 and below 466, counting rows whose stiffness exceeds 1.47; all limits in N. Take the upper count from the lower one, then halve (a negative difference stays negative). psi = -3.0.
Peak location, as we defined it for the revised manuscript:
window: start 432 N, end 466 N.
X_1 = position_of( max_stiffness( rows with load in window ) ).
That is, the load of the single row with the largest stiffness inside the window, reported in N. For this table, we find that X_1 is 444 N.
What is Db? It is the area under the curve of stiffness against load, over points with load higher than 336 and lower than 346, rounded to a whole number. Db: 15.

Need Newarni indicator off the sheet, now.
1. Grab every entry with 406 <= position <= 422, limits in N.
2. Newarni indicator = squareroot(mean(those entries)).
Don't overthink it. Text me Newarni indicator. 1.22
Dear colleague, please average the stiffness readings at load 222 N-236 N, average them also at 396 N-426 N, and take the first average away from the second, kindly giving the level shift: 0.10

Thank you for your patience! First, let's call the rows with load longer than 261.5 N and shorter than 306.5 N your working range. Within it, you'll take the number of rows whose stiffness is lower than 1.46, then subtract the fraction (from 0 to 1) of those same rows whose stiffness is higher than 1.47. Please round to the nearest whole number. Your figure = 9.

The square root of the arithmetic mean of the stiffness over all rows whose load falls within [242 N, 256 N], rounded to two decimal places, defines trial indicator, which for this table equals 1.18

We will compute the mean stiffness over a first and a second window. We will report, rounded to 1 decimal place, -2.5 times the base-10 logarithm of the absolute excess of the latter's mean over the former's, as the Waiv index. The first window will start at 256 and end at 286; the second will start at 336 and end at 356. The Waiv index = 1.5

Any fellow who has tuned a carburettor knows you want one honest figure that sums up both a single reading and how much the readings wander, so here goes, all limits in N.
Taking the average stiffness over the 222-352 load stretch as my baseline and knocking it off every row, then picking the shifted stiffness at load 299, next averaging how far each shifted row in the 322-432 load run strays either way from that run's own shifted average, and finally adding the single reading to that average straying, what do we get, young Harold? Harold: 0.12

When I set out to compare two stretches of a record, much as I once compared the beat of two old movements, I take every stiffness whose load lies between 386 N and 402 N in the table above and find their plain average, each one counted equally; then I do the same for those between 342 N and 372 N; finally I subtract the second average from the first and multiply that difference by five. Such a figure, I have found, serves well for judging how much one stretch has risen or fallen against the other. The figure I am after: 0.98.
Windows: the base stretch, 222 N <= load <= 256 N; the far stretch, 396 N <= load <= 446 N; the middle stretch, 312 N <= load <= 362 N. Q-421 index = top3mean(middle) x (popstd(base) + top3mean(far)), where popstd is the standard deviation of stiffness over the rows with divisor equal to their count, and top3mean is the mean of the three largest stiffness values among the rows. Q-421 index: 2.250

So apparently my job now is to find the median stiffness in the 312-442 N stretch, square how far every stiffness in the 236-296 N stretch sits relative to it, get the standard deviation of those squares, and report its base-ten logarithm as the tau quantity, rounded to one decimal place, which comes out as -1.1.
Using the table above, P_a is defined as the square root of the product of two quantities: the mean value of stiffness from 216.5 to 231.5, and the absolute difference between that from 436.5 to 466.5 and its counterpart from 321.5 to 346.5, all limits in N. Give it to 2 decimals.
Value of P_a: 0.10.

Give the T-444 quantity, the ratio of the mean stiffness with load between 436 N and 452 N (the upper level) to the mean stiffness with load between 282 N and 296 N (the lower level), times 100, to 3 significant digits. 104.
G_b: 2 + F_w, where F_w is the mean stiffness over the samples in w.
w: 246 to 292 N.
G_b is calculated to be 3.27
